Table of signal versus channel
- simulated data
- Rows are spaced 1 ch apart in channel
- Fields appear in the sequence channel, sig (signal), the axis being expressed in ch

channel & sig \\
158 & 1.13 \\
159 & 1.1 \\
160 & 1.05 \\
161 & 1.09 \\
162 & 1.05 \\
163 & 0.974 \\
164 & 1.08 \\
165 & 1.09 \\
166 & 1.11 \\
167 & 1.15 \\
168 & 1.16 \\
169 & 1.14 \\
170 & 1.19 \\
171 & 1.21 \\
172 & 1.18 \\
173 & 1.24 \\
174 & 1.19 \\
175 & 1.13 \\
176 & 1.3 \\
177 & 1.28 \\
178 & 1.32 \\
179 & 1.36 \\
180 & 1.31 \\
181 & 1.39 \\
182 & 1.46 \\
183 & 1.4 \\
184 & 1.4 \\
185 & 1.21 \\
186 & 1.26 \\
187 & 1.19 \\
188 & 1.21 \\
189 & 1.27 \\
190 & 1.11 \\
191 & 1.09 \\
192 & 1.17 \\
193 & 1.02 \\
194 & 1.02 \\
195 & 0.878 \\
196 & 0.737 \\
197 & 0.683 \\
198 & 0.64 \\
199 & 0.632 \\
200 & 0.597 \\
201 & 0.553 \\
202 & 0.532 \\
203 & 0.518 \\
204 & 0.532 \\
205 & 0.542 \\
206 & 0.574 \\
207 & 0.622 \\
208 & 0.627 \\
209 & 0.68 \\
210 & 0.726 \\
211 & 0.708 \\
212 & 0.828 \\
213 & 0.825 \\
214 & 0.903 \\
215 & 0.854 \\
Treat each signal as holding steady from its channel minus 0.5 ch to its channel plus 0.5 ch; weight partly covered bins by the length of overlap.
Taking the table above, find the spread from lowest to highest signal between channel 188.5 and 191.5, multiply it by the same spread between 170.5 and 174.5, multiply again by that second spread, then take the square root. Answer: 0.03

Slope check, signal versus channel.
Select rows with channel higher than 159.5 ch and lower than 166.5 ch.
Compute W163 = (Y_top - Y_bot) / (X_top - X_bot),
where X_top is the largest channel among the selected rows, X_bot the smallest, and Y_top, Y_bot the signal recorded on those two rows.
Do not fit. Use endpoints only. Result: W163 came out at 0.010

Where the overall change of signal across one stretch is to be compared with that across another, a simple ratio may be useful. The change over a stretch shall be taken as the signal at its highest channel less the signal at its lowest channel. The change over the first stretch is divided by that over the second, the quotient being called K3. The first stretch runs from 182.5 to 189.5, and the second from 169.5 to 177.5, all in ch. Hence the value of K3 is -1.4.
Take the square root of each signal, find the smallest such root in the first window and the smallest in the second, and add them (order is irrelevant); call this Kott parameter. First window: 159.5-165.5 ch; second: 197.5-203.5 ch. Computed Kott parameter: 1.71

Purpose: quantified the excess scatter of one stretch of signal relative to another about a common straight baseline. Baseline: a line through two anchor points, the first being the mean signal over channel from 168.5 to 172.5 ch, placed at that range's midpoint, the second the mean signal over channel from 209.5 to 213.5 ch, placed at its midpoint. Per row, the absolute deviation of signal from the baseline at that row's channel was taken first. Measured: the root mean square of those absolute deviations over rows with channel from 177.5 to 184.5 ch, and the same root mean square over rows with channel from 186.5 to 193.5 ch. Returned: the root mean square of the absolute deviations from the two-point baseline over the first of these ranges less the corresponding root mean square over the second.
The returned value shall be 0.13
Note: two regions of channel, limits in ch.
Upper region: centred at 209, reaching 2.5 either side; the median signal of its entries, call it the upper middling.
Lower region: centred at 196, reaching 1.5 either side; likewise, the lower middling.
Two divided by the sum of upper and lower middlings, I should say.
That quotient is 1.4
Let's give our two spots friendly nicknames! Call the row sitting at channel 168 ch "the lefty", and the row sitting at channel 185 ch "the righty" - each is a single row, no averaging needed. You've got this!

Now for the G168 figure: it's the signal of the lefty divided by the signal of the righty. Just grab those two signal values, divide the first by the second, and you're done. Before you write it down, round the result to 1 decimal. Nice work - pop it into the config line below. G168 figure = 1.0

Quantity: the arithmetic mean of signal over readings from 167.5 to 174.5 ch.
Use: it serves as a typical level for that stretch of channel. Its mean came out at 1.2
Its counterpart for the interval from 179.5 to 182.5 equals 1.4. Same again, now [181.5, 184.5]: 1.4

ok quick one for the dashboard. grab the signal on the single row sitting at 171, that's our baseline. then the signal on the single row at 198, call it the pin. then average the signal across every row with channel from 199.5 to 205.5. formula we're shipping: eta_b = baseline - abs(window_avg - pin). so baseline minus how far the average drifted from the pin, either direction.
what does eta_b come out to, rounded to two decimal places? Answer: 1.12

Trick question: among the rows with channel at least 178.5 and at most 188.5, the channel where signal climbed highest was 182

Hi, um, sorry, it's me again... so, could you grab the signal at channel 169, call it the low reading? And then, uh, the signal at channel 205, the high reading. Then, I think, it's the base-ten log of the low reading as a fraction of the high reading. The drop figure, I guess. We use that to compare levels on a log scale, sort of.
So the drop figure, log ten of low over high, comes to 0.32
